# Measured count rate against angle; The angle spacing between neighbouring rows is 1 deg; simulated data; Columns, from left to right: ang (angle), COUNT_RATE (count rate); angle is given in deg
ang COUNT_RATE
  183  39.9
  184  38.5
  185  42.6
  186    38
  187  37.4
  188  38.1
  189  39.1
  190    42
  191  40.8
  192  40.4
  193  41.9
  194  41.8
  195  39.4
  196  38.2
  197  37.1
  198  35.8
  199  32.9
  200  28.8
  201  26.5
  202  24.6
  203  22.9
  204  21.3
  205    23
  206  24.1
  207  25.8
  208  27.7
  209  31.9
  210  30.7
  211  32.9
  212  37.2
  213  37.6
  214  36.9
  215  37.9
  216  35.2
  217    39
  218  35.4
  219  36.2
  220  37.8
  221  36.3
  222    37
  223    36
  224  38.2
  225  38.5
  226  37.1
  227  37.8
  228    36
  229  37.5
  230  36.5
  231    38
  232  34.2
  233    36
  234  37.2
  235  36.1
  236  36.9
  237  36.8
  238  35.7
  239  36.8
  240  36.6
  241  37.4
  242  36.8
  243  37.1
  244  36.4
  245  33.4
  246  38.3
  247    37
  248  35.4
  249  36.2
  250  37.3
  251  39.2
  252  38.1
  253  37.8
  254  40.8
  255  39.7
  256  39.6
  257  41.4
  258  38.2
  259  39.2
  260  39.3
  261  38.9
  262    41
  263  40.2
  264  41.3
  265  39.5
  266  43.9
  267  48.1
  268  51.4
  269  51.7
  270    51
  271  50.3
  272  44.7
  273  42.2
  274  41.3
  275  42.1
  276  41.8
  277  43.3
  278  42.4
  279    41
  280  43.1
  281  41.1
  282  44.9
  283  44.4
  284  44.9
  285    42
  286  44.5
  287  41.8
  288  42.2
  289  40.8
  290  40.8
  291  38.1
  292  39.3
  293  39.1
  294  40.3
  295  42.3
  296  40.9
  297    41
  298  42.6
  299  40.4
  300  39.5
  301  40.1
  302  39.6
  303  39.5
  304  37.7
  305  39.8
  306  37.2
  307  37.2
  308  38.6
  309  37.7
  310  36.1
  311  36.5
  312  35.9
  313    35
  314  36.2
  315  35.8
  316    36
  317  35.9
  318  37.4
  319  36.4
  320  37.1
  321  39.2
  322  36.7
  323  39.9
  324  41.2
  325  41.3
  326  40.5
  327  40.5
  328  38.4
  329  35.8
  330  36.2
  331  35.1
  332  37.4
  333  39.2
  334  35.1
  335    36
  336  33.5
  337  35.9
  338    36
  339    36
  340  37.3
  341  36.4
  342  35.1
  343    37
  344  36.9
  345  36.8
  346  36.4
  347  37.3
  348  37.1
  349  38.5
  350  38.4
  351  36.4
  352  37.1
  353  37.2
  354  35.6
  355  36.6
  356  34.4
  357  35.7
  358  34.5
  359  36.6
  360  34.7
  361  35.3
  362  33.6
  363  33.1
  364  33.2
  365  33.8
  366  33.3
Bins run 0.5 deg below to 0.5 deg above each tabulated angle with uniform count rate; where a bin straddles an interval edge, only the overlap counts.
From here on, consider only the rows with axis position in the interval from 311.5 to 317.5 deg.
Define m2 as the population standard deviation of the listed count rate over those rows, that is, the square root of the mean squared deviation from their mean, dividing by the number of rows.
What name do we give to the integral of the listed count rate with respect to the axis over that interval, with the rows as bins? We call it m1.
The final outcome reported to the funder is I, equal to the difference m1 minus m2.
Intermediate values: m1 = 215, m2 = 0.4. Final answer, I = 214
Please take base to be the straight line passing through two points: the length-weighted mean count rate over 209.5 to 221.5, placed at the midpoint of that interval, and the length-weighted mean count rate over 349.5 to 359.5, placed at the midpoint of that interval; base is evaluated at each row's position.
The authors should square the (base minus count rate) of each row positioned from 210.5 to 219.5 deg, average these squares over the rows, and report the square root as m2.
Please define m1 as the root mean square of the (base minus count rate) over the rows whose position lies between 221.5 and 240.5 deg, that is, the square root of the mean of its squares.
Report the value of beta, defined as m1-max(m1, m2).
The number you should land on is -0.5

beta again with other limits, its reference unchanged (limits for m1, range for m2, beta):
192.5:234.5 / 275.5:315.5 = 0.0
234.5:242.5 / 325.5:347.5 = -1.0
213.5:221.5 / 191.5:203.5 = -5.4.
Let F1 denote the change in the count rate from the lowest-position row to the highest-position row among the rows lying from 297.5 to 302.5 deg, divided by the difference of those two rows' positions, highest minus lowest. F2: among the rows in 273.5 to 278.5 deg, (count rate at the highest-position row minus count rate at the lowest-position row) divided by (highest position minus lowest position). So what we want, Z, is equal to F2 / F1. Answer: -0.4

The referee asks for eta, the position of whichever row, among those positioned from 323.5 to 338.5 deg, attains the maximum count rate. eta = 325 deg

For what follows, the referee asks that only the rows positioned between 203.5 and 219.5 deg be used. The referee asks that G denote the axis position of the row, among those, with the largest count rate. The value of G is 217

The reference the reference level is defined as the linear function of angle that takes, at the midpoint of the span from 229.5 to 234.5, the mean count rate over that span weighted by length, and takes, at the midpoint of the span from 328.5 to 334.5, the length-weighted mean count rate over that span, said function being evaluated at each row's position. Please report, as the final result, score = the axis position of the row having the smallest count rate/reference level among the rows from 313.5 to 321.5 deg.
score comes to 315 deg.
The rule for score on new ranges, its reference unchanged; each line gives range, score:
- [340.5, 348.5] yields 342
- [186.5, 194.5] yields 187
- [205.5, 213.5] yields 206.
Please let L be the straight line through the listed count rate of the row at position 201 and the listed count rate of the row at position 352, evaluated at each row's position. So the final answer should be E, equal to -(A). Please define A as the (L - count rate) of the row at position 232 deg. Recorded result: 5.5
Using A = -6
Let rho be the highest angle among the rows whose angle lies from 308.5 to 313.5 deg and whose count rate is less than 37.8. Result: 313 deg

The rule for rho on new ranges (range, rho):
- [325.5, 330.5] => 330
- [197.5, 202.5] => 202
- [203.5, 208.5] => 208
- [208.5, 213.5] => 213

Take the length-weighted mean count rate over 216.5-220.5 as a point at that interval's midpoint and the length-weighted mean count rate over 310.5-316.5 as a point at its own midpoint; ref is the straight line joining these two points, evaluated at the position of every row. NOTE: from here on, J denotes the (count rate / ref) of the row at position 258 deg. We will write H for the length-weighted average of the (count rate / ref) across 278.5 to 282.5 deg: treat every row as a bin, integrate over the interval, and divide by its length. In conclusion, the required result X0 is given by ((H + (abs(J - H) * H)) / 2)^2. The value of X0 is 0.44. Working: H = 1.17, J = 1.04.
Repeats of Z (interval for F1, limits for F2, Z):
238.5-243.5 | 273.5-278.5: 3.7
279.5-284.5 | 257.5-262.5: 1.6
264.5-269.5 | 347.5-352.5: 0.0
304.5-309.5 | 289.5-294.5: 0.2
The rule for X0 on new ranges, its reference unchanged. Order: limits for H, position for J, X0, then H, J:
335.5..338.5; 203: 0.46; 0.99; 0.61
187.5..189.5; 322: 0.27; 1.03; 1.03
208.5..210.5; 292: 0.27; 0.84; 1.09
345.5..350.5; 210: 0.43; 1.06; 0.83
